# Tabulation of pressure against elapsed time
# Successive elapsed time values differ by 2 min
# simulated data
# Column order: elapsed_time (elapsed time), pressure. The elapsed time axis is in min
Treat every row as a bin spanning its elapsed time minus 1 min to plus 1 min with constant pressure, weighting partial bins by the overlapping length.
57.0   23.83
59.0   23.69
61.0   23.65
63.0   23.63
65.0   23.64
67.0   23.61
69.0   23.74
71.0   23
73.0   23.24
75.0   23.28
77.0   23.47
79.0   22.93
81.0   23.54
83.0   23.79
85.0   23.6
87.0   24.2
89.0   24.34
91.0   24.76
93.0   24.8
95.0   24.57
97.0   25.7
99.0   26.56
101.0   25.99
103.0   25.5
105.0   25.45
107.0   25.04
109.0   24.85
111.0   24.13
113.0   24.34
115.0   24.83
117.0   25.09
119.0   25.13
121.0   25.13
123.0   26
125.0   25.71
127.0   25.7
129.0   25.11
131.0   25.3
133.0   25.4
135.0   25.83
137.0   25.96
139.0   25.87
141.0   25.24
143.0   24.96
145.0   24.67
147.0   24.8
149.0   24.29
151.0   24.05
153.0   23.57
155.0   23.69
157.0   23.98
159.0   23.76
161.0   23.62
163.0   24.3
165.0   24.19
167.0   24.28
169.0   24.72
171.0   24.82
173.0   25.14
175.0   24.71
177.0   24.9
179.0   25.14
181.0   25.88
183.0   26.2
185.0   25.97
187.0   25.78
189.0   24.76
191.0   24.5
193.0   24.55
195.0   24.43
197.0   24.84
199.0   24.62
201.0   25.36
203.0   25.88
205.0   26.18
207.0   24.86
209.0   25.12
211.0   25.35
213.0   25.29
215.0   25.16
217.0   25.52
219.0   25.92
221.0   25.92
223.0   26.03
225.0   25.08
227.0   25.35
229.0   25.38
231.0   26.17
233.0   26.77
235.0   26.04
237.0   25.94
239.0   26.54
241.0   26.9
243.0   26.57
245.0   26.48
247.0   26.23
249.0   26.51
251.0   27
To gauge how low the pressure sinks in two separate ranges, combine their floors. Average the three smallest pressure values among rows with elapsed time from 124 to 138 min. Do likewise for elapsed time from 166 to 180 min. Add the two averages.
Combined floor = 49.8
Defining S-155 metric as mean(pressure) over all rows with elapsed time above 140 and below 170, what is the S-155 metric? 24.27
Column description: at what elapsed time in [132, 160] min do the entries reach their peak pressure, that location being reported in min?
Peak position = 137.0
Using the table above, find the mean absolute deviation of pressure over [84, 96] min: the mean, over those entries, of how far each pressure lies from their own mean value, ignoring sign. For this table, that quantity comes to 0.332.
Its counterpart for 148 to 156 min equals 0.270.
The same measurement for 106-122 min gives 0.291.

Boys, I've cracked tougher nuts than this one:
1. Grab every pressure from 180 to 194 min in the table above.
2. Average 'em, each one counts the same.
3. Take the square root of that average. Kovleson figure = 5.04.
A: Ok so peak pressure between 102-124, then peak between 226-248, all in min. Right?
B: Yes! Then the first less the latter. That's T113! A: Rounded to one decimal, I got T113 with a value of -0.9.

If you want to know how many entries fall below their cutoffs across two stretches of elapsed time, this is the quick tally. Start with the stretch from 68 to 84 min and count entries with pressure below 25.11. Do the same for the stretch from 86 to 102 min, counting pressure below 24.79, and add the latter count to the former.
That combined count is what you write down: 12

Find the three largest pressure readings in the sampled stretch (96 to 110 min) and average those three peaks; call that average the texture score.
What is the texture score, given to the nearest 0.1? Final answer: 26.1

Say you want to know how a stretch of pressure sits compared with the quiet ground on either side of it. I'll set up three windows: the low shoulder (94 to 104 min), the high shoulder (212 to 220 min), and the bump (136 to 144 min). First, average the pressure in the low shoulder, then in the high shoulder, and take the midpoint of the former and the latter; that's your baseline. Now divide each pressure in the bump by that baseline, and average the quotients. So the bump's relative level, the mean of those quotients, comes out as 1.00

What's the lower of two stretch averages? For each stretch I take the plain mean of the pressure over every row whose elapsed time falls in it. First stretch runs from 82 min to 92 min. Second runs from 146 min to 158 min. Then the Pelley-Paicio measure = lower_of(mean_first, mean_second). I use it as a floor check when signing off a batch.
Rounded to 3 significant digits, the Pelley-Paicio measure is 24.1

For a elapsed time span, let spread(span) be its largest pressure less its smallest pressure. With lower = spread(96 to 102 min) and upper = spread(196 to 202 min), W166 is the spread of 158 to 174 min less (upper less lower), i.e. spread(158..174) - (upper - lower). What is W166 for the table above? 1.6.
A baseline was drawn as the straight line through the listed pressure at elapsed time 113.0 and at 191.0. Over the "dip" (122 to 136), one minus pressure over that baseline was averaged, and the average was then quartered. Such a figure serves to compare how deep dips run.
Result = -0.012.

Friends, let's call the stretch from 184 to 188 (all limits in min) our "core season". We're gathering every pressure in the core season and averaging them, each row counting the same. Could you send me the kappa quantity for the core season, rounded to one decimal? 25.9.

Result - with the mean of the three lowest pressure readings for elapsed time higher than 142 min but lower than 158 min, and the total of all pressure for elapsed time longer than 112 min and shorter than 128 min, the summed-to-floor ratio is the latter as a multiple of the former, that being 8.50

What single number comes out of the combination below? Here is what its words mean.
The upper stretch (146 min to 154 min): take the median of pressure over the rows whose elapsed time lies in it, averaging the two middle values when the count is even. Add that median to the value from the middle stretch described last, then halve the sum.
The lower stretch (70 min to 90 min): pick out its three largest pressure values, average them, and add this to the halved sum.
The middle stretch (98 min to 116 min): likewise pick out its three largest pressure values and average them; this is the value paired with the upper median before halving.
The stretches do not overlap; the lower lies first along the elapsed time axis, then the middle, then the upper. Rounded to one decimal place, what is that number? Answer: 49.2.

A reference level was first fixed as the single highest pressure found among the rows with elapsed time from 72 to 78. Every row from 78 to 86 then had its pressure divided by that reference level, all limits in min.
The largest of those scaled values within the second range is 1.01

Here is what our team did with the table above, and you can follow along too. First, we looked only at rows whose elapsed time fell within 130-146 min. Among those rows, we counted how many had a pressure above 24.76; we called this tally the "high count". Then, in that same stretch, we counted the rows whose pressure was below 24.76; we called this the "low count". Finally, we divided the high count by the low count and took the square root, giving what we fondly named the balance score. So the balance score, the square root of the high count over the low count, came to 2.6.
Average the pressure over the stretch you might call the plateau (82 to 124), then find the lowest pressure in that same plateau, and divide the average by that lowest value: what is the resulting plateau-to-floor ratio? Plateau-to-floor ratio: 1.06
